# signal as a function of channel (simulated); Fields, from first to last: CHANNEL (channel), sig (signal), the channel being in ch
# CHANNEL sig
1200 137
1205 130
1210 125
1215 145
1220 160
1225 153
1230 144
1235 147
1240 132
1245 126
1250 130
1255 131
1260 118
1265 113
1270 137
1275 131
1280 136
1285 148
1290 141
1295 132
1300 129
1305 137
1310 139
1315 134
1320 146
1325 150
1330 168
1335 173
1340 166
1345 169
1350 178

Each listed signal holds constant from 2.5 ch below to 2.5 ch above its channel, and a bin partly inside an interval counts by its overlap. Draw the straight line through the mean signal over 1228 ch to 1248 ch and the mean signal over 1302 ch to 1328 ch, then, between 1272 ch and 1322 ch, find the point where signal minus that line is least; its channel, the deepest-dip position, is 1300 ch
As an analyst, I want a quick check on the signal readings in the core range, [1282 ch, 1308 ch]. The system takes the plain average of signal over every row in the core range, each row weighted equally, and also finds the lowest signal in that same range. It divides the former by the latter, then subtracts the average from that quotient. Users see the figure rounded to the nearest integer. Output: -136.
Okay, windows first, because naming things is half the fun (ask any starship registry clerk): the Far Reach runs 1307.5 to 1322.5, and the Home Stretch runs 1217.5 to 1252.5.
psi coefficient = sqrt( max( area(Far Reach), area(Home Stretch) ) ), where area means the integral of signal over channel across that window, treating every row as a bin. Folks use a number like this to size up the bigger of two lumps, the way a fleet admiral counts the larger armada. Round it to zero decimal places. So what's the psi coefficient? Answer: 70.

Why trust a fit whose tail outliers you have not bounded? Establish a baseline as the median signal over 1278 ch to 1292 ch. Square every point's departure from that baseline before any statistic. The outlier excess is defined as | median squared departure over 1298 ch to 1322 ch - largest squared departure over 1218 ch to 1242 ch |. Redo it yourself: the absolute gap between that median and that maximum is 336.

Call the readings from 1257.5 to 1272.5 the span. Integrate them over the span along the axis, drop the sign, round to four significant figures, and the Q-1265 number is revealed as 1840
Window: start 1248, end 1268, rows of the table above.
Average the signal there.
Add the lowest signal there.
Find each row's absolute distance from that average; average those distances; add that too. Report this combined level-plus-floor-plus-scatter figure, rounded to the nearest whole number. 244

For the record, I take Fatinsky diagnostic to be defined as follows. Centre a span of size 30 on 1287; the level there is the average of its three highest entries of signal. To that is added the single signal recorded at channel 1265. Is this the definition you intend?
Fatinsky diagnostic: 255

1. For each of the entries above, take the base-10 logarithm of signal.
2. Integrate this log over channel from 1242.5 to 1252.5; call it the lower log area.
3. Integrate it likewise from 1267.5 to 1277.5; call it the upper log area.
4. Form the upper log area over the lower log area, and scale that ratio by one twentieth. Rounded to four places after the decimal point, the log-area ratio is 0.0505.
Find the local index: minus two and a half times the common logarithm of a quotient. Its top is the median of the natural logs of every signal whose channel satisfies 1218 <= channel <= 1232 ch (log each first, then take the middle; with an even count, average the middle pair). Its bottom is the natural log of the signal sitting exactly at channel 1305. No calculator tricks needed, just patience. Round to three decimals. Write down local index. -0.024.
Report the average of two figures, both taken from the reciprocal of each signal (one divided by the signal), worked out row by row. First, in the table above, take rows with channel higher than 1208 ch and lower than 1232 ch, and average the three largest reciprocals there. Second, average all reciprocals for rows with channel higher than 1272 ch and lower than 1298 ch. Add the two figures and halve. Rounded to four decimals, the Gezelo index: 0.0073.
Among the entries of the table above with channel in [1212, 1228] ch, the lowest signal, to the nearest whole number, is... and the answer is 145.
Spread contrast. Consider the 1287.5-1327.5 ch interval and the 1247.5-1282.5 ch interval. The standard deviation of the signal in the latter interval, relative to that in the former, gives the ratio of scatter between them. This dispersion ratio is 1.3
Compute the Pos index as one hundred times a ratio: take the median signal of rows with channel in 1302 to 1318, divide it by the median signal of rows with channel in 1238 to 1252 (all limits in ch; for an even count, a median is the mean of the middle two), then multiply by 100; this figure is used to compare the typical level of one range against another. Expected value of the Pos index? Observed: 105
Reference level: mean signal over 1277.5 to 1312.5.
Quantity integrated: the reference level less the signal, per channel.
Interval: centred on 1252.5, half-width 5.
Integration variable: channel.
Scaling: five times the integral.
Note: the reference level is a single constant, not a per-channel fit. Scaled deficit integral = 346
